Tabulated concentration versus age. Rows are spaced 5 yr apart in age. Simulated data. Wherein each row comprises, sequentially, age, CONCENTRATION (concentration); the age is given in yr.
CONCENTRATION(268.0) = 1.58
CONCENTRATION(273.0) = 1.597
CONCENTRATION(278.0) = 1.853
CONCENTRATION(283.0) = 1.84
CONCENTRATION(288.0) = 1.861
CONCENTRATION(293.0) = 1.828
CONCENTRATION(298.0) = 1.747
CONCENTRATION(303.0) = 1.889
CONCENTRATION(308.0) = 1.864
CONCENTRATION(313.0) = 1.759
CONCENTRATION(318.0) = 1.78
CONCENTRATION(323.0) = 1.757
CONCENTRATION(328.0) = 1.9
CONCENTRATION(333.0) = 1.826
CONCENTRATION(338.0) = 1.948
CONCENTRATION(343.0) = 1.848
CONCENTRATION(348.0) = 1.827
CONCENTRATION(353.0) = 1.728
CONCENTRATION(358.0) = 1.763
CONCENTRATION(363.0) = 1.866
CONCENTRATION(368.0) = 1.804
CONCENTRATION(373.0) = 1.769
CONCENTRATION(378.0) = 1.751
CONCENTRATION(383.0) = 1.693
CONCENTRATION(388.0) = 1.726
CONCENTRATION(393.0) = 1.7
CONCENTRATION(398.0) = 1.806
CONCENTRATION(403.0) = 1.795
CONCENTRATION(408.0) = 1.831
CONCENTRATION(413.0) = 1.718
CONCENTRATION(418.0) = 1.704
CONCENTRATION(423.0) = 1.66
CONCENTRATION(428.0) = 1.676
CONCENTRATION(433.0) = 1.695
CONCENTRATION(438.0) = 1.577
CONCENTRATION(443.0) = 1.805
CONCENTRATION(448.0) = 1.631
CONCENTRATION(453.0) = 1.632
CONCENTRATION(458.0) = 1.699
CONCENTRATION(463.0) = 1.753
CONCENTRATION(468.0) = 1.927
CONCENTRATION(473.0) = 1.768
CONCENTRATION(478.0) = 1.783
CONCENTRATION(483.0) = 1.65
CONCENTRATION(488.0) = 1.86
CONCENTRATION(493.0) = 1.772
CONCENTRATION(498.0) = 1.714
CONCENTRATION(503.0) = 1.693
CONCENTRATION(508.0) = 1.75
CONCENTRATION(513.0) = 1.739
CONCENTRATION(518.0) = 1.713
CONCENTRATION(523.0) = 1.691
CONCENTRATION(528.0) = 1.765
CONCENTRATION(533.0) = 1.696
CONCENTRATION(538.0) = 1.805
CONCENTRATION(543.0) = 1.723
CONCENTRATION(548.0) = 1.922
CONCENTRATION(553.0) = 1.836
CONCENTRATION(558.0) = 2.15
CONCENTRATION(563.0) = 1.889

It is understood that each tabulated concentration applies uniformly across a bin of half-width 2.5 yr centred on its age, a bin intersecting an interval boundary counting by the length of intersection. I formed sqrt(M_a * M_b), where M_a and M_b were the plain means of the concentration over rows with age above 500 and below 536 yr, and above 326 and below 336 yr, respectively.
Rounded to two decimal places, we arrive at 1.79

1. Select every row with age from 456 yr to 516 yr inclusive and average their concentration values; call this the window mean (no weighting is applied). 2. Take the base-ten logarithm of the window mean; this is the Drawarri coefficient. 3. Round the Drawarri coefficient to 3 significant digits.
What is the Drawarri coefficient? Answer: 0.245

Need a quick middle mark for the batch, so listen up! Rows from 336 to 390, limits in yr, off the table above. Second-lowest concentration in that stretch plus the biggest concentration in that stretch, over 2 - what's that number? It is 1.84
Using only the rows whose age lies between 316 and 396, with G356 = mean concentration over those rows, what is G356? 1.79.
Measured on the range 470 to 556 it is 1.76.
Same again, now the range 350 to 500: 1.74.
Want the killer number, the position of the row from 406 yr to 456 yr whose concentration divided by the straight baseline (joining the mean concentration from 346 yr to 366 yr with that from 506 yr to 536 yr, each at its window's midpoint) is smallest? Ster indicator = 438.0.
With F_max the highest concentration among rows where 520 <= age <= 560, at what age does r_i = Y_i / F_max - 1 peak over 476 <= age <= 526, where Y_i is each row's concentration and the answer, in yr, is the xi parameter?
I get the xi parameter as 488.0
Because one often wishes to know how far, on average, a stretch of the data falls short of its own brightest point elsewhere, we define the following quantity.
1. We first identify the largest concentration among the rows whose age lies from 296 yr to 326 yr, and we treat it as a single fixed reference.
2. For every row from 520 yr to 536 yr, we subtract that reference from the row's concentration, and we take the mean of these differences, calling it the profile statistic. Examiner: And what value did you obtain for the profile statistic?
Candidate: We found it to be -0.17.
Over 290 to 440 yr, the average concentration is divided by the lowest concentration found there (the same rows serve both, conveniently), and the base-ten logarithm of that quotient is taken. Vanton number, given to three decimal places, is 0.051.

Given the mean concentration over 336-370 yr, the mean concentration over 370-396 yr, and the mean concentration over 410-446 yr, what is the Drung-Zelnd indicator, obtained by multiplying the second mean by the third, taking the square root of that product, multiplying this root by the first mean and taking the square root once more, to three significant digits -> 1.77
